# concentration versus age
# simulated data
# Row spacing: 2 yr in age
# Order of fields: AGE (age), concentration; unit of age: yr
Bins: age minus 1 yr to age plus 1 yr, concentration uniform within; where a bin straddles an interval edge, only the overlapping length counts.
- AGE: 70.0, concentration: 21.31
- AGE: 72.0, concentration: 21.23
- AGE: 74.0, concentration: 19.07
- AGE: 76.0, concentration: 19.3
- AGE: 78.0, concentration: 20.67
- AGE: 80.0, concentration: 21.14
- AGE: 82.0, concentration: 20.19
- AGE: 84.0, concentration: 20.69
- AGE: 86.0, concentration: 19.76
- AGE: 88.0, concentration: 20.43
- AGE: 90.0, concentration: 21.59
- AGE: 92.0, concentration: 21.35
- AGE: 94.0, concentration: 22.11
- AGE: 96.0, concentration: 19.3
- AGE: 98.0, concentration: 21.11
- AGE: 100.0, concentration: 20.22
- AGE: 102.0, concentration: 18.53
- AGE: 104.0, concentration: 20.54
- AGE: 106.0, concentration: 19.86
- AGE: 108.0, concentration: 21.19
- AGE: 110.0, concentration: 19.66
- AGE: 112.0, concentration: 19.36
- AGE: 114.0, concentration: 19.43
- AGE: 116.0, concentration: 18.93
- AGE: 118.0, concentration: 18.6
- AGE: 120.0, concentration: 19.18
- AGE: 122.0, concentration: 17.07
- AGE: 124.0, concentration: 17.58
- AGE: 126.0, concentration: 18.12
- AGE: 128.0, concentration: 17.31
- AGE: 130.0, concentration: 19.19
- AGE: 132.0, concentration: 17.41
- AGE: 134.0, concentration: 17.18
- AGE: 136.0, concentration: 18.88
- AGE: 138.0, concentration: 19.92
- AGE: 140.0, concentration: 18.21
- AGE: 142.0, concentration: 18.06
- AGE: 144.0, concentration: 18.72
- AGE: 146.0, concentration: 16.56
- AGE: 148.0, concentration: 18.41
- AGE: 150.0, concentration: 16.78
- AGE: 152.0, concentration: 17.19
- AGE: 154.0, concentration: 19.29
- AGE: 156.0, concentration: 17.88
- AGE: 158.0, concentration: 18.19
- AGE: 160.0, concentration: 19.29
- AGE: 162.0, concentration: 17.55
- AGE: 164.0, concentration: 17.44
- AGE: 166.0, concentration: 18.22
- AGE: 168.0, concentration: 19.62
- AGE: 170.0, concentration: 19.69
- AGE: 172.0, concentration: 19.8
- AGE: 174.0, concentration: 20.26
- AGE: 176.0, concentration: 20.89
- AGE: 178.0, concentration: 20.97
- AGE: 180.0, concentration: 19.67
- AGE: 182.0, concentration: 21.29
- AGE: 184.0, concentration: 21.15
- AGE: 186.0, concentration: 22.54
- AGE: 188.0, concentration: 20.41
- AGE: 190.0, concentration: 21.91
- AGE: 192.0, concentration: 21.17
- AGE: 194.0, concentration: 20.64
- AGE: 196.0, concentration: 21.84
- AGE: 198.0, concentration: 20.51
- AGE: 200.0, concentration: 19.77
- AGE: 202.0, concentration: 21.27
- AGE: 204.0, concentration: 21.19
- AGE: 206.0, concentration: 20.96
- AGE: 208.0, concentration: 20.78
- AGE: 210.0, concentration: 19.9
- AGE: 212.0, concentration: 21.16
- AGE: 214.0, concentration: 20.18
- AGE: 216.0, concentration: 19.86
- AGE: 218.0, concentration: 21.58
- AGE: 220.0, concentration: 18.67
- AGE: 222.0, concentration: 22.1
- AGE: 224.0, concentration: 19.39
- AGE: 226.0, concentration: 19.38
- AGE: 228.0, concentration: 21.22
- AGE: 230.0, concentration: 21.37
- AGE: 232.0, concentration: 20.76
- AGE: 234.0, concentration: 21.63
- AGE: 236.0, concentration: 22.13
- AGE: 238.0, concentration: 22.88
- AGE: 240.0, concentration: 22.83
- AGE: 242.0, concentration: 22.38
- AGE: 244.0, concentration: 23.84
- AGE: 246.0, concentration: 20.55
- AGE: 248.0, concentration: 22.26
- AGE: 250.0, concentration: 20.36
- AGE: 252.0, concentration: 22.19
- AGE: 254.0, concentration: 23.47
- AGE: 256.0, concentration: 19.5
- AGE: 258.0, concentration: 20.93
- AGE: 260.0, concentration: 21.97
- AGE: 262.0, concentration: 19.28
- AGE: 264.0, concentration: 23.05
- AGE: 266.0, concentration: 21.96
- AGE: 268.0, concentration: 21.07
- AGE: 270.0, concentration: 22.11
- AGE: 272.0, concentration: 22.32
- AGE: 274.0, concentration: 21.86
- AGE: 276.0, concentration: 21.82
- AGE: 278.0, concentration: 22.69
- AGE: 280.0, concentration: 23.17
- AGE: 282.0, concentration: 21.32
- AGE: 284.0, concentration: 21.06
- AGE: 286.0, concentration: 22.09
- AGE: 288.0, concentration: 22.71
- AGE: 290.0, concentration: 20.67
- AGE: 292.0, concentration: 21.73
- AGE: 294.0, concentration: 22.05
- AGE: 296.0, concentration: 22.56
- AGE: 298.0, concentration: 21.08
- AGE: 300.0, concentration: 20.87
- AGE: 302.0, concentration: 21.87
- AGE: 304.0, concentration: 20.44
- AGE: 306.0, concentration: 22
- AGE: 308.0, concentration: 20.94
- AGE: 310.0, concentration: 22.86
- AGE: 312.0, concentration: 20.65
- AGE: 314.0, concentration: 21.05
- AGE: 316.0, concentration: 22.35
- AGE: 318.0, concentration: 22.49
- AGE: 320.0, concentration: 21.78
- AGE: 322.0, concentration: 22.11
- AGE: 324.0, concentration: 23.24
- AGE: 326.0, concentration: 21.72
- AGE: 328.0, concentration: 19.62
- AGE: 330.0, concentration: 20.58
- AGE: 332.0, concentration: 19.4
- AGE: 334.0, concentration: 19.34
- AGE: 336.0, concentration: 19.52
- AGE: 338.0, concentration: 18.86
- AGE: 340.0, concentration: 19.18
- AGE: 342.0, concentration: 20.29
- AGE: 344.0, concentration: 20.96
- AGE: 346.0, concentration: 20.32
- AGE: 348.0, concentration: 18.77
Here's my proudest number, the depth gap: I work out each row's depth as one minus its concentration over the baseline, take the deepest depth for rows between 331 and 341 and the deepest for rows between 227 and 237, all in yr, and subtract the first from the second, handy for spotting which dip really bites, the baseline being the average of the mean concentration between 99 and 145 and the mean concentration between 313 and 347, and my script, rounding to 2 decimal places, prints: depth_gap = -0.10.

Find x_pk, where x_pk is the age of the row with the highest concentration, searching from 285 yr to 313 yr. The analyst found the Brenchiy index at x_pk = 310.0 yr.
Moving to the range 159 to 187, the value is 186.0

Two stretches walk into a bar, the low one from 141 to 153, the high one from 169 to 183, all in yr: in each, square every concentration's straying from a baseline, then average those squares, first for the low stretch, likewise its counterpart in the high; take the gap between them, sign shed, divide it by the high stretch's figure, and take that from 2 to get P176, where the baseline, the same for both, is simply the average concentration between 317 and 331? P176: -5.3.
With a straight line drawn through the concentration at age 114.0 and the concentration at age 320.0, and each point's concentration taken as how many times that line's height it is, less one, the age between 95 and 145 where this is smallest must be 134.0 yr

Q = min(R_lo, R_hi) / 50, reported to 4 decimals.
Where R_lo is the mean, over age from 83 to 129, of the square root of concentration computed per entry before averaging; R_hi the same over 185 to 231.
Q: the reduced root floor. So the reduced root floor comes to 0.0886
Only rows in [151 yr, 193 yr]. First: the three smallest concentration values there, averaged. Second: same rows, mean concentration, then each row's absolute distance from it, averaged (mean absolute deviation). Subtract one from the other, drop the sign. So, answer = 16.2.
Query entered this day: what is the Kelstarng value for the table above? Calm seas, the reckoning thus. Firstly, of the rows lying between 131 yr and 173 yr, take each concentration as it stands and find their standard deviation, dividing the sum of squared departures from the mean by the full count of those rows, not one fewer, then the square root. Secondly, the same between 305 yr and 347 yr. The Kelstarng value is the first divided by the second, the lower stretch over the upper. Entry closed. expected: 0.79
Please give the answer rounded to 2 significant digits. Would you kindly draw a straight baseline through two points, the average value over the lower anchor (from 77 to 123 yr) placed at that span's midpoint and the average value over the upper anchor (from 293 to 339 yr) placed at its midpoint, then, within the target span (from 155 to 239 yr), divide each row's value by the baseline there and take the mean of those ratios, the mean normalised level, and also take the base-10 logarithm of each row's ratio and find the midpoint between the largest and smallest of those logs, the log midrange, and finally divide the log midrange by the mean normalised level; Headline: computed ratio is -0.013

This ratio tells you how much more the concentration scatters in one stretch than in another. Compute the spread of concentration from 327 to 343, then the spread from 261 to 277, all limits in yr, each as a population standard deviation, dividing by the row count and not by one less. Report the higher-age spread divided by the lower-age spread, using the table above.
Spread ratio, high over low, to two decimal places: 0.51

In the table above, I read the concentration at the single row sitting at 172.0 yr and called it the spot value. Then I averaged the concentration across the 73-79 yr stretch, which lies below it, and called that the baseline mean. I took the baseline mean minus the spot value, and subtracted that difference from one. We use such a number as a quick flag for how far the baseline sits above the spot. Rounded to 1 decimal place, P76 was 1.1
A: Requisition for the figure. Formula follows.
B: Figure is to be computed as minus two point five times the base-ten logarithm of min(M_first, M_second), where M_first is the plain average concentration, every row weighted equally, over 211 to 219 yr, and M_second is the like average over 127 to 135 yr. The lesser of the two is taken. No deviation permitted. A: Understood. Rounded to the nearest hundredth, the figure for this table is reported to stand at -3.12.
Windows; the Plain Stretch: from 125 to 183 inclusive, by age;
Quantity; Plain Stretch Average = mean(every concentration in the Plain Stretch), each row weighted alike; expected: 18.7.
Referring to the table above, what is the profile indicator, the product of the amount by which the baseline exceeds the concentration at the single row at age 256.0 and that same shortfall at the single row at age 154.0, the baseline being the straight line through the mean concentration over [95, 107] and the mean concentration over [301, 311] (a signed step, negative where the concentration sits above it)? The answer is 1.8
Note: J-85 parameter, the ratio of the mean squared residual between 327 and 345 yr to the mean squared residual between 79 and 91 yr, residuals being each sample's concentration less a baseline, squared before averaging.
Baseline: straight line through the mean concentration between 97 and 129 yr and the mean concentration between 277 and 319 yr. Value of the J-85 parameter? 1.8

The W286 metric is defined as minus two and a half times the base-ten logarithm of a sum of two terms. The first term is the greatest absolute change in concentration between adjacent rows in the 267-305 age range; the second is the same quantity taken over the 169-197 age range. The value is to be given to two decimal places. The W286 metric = -1.55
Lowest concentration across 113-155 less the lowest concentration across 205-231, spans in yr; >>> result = -2.1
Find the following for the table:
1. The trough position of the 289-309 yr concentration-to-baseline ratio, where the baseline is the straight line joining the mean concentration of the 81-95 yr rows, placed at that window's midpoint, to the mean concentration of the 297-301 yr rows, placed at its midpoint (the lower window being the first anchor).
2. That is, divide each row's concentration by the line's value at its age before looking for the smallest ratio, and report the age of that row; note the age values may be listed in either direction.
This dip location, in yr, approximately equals 304.0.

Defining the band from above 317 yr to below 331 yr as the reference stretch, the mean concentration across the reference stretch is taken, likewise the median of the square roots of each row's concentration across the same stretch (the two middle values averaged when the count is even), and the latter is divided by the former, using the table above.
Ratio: 0.216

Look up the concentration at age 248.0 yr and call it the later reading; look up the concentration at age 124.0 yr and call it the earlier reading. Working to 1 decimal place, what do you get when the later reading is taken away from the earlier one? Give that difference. -4.7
